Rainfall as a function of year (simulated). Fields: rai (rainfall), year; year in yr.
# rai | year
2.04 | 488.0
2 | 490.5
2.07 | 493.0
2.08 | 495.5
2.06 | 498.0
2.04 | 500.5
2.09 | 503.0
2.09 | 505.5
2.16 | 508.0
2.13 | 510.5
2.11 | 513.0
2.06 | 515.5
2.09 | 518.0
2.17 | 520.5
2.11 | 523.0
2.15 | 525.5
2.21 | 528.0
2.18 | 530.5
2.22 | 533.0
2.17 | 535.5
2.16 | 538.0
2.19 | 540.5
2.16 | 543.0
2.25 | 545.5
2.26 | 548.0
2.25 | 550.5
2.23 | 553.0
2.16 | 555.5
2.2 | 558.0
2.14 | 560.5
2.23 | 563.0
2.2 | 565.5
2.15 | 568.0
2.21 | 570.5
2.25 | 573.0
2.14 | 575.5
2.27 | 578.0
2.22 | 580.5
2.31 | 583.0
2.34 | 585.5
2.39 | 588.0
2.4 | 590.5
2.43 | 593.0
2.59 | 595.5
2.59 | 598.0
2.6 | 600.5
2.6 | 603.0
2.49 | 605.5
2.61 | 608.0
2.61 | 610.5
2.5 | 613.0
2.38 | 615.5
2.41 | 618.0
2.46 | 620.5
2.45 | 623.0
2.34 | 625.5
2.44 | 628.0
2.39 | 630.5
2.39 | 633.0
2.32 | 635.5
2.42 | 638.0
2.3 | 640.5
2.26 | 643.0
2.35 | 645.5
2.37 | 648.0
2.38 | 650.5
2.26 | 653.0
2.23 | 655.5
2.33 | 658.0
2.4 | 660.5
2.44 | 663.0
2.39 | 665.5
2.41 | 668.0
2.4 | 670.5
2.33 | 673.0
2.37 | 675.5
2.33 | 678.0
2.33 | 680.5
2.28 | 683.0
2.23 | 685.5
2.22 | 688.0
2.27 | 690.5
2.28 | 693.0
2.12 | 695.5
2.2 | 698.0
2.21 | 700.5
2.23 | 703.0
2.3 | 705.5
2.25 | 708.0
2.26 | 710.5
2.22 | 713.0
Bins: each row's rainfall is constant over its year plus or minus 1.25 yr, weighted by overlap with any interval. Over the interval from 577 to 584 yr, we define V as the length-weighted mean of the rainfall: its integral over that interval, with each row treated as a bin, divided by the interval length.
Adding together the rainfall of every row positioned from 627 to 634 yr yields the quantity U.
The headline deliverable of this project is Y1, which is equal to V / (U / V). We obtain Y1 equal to 0.71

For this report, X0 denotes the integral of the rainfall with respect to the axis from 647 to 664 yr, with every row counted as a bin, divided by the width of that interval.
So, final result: 2.34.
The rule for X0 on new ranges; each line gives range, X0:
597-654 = 2.43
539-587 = 2.22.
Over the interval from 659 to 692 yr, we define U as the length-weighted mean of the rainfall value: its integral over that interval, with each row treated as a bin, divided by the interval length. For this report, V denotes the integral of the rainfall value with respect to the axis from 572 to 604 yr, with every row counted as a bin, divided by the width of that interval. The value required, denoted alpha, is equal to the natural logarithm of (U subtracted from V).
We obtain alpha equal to -2.88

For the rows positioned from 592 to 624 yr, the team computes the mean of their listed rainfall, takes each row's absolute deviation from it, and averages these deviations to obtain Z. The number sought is 0.077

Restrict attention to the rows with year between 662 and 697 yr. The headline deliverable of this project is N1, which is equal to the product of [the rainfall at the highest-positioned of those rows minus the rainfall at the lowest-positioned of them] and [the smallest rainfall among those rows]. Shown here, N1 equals -0.7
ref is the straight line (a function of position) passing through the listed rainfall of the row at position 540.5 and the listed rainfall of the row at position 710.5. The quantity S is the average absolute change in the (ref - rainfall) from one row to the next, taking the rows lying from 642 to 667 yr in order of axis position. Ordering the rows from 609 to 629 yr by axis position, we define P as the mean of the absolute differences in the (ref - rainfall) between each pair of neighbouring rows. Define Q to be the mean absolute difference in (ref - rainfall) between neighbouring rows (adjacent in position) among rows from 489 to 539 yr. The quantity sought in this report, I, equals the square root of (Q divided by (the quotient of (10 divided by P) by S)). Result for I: 0.0042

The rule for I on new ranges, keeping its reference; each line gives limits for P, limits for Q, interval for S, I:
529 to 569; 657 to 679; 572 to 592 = 0.0035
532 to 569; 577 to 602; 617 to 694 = 0.0032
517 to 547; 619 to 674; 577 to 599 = 0.0038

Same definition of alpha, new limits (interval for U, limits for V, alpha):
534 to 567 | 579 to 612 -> -1.29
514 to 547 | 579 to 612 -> -1.17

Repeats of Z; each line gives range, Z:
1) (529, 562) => 0.034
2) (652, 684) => 0.051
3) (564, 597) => 0.102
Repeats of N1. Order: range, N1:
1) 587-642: -0.2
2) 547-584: 0.1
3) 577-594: 0.4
